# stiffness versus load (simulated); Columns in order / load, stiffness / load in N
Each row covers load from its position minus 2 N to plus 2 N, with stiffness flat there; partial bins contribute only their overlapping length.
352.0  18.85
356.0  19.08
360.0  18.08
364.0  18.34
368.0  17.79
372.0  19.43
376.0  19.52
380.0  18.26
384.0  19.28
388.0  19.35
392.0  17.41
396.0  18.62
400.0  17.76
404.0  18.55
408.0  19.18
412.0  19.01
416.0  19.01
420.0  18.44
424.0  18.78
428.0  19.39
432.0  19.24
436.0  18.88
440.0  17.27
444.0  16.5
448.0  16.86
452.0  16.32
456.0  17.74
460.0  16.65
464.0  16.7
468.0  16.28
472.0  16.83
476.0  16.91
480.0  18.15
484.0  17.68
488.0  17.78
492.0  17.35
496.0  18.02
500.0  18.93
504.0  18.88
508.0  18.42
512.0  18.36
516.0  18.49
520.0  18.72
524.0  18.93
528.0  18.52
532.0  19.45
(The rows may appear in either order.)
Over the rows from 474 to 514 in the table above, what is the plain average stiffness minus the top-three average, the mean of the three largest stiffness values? -0.70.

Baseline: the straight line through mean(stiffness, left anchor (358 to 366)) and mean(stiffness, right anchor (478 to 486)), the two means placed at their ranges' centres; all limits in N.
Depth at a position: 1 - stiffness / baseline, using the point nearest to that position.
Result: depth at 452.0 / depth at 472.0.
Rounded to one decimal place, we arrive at 1.5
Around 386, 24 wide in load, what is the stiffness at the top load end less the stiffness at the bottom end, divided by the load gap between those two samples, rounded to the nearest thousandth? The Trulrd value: -0.045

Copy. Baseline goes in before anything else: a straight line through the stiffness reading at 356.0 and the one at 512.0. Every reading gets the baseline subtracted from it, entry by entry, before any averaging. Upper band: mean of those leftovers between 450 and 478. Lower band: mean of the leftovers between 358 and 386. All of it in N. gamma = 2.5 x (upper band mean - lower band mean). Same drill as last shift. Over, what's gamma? -4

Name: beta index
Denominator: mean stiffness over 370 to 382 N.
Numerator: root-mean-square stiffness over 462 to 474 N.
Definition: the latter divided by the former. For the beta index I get 0.87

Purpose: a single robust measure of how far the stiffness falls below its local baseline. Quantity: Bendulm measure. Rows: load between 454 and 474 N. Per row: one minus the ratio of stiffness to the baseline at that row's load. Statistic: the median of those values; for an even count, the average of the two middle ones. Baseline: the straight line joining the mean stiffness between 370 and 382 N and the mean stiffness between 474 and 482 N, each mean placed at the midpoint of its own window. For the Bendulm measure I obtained 0.059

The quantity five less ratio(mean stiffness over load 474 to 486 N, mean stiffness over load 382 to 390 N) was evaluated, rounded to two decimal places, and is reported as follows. 4.09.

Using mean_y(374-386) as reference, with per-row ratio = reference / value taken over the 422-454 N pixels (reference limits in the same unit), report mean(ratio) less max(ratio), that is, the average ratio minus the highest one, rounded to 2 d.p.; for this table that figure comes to -0.10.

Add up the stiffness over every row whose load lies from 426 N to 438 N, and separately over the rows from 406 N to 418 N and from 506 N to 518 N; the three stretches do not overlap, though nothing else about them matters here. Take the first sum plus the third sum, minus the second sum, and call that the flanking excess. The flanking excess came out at 55.6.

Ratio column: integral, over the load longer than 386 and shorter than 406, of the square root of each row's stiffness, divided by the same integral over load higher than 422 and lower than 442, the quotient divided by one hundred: 0.010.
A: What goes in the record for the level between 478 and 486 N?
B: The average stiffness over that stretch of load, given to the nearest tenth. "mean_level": 17.9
